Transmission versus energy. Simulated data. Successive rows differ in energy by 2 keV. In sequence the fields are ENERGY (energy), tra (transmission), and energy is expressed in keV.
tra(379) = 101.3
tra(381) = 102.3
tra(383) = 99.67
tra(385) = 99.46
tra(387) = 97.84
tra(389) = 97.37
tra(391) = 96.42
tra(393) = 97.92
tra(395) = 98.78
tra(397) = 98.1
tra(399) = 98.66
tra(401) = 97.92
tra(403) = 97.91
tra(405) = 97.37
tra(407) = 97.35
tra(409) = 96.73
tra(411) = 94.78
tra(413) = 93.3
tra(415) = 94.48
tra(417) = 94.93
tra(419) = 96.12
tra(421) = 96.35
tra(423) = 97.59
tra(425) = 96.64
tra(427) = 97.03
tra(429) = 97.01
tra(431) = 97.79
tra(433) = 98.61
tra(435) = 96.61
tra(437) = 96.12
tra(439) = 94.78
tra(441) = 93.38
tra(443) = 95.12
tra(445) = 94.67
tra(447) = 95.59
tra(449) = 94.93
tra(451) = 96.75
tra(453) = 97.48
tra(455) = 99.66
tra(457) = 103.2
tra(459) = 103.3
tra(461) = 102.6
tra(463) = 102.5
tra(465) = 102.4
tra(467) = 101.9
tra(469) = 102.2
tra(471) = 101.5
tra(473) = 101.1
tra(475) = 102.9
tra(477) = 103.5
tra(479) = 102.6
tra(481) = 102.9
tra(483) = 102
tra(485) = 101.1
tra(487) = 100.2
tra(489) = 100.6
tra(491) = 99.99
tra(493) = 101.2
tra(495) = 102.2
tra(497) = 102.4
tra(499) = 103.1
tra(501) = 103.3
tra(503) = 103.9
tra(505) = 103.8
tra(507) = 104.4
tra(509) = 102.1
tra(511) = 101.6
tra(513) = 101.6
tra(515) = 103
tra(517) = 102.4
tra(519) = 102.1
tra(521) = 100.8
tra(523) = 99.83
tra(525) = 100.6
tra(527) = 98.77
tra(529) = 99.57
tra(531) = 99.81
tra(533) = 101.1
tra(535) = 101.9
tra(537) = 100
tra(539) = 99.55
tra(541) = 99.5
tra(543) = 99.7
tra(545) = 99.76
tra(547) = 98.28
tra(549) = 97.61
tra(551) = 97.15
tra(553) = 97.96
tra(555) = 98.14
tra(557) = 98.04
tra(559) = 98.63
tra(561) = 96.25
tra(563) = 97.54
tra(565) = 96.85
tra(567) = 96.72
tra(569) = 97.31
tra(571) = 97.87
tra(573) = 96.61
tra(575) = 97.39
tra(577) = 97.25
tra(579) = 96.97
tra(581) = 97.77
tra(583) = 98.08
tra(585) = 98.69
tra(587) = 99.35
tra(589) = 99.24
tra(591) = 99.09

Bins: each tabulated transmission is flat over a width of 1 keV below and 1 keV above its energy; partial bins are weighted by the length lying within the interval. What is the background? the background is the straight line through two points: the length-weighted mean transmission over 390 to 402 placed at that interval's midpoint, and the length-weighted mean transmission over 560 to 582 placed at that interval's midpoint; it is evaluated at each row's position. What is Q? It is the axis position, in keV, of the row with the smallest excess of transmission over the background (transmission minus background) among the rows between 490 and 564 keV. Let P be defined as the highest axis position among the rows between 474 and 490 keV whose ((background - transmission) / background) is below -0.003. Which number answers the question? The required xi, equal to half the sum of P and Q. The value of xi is 525 keV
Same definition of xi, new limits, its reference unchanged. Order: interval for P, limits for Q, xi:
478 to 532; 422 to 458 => 486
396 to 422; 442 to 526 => 422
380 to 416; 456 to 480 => 436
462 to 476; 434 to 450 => 458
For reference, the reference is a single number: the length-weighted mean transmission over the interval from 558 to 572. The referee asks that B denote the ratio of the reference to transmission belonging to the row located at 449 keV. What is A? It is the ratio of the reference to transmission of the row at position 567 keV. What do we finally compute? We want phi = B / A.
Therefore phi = 1.02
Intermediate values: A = 1.01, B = 1.03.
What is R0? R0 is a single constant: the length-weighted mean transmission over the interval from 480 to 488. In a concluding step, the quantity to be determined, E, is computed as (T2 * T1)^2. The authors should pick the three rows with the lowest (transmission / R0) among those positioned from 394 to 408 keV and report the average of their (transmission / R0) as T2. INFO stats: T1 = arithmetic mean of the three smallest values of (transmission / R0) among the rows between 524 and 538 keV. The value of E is 0.88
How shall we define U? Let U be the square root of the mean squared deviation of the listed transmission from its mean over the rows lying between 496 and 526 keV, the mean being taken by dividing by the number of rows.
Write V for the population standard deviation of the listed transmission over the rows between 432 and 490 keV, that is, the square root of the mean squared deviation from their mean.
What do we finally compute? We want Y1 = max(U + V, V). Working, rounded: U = 1.3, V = 3.2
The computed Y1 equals 4.5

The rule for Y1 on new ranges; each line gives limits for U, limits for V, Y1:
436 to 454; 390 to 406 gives 1.8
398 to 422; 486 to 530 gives 3.1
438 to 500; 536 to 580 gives 4.2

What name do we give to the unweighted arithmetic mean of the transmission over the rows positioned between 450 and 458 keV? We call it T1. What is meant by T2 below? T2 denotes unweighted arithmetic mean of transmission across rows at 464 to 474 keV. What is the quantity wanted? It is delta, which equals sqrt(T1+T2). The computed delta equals 14.2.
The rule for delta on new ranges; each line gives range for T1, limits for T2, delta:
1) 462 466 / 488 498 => 14.3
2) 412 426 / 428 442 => 13.9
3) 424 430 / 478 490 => 14.1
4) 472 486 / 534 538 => 14.3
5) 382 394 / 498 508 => 14.2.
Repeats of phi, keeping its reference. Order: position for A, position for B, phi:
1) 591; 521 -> 0.98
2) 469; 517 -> 1.00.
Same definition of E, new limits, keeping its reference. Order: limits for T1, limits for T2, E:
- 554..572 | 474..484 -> 0.92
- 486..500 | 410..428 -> 0.84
